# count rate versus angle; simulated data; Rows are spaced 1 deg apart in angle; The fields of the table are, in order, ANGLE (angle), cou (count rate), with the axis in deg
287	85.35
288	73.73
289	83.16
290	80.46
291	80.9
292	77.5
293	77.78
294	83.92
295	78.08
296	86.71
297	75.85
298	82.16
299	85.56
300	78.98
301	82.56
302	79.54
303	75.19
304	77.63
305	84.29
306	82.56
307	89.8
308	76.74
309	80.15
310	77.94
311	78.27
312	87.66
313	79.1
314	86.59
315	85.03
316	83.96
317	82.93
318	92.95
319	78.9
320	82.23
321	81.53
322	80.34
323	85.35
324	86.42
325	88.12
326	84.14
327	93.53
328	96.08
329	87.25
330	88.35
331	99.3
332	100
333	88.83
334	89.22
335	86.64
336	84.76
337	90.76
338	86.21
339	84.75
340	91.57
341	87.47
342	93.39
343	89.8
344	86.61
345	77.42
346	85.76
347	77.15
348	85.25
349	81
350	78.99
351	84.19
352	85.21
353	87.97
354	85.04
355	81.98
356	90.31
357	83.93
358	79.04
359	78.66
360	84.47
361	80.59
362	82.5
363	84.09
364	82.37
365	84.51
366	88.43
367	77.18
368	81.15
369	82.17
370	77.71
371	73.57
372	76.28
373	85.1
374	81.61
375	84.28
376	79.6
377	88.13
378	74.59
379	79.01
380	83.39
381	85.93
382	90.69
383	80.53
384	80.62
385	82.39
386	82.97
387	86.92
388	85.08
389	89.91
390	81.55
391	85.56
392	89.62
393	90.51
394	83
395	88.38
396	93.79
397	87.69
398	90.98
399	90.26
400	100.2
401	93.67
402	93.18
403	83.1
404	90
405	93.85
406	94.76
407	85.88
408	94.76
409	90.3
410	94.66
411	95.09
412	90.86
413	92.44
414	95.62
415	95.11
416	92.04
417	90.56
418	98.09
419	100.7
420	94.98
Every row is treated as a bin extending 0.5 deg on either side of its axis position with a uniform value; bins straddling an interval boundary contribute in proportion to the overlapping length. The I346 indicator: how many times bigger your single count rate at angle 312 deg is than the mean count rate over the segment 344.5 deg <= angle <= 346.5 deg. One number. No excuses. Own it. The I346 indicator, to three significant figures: 1.07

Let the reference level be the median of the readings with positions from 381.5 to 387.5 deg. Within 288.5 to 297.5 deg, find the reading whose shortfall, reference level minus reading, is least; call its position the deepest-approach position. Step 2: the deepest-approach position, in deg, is 296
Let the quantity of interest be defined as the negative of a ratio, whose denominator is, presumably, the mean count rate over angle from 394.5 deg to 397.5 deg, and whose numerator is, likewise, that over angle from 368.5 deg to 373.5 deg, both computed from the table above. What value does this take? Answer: -0.878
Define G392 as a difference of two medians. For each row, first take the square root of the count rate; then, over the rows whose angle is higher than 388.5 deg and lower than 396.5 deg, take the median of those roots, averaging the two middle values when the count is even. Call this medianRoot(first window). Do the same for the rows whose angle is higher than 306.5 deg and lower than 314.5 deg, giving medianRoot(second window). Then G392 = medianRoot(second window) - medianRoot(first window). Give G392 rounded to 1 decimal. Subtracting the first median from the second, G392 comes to -0.5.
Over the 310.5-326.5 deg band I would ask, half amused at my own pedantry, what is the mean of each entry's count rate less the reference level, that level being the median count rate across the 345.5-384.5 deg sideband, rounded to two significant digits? 1.6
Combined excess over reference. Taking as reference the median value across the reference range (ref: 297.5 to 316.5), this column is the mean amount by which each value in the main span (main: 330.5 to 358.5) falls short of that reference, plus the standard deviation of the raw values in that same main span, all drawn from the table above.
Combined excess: 1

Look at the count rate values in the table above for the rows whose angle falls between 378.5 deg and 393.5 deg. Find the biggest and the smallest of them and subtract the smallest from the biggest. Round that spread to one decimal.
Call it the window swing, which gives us 11.7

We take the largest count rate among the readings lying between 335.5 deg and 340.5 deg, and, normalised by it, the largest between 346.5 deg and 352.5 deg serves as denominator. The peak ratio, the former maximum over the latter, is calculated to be 1.07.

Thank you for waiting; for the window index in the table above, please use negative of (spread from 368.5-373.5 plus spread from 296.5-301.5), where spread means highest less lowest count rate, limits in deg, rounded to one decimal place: -21.2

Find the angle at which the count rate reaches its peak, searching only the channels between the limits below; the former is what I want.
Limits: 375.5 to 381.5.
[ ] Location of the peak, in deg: 377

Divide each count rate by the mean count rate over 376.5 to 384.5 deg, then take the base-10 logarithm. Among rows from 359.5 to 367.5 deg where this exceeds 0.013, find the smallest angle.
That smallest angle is 366 deg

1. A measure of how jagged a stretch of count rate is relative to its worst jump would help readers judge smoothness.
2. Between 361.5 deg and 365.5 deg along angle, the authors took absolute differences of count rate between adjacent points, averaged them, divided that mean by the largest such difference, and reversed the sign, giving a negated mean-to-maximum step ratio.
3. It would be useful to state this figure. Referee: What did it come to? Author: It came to -0.85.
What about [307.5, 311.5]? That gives -0.58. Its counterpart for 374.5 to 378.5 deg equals -0.66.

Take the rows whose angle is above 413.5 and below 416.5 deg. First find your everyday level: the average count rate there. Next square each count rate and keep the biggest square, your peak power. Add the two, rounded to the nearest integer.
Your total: 9237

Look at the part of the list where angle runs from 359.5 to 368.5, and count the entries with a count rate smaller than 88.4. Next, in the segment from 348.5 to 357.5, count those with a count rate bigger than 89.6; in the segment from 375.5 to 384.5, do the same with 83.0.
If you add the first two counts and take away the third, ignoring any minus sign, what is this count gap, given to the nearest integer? 5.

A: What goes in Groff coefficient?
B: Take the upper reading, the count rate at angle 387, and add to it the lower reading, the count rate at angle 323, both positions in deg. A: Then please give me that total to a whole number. 172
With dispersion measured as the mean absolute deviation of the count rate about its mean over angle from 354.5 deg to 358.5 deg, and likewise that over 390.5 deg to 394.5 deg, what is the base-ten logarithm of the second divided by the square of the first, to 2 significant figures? -0.58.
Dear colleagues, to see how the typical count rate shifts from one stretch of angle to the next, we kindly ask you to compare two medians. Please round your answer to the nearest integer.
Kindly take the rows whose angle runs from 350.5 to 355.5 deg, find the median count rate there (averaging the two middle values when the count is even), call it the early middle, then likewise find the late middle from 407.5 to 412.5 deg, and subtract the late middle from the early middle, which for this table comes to -10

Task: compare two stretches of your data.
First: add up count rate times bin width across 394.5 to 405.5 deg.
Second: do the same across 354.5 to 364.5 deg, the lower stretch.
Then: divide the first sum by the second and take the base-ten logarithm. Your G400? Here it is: 0.1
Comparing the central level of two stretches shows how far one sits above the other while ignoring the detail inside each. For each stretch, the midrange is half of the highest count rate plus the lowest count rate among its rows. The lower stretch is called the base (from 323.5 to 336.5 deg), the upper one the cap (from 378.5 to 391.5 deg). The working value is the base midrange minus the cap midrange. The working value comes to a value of 7.2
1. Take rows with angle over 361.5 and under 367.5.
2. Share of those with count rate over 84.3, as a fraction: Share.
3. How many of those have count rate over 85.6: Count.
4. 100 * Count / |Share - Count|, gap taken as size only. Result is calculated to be 150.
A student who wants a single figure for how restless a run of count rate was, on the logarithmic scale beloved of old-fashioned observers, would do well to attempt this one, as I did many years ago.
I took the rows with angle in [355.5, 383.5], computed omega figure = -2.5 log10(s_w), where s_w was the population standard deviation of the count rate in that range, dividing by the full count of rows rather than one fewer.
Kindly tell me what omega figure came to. -1.58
